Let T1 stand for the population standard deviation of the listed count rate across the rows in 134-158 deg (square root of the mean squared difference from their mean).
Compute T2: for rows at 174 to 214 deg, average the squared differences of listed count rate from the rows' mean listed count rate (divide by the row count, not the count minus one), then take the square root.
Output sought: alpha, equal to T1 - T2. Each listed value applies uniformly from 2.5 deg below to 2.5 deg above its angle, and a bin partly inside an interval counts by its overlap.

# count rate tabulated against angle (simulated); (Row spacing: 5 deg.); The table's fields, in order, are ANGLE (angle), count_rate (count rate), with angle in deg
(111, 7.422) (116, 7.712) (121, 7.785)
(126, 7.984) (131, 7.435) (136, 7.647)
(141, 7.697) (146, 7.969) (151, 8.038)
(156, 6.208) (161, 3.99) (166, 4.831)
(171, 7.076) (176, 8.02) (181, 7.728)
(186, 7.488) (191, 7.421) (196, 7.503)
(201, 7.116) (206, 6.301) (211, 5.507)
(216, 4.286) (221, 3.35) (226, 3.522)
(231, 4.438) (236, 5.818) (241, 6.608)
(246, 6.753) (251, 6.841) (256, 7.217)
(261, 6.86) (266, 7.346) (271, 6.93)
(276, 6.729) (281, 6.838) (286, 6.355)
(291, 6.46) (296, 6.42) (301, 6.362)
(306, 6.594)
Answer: -0.11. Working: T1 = 0.67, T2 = 0.8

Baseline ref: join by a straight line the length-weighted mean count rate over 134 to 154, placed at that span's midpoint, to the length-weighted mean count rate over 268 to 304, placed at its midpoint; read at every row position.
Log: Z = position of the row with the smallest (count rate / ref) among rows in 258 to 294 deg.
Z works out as 286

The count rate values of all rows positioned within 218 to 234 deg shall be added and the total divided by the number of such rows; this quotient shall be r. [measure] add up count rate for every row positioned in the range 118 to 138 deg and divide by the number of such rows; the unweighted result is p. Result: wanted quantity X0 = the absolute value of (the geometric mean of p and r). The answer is 5.4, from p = 7.7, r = 3.77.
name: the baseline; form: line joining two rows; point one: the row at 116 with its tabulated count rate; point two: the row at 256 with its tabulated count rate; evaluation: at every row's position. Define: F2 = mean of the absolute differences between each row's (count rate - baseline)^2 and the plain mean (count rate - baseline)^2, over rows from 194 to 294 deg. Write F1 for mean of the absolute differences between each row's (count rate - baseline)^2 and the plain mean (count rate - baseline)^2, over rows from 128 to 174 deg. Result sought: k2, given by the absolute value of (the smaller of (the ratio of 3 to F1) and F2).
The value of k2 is 0.90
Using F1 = 3.34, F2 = 3.7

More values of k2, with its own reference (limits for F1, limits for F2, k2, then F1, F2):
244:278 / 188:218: 2.73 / 0.07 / 2.7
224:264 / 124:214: 0.74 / 4.06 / 2.1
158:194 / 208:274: 0.74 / 4.04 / 4.8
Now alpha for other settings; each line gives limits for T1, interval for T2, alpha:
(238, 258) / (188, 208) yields -0.25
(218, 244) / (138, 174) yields -0.21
